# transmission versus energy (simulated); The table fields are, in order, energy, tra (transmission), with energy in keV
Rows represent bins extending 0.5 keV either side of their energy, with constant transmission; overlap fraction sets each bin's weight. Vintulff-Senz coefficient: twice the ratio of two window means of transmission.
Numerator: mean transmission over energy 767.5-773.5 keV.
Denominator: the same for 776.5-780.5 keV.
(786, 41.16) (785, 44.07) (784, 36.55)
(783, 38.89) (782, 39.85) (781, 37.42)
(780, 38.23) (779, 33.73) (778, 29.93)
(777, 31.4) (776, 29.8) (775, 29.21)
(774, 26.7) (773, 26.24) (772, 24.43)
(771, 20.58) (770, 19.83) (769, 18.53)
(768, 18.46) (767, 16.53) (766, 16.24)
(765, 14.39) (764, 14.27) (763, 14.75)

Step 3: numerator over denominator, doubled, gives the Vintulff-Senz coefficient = 1.28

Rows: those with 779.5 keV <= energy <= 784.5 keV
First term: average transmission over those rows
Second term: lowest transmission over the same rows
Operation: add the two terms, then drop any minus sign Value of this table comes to 75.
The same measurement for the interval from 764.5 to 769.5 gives 31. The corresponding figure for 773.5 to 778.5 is 56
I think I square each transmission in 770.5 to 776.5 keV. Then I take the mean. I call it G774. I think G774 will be 694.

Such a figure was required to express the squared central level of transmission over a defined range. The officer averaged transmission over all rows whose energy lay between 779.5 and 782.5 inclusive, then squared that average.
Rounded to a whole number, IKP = 1482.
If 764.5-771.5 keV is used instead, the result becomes 317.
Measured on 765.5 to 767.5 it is 268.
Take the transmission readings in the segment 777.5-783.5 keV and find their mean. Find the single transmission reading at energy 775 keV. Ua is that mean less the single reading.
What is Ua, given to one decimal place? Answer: 7.1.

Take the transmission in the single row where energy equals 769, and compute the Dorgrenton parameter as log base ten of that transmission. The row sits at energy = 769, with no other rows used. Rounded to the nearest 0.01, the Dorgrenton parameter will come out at 1.27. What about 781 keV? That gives 1.57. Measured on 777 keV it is 1.50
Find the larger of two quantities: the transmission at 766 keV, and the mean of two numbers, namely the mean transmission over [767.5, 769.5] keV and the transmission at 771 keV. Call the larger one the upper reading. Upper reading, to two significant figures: 20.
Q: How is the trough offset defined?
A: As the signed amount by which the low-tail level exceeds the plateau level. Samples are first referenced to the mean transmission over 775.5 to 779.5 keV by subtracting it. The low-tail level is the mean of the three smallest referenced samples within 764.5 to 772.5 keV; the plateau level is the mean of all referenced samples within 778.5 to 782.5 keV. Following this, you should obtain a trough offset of -22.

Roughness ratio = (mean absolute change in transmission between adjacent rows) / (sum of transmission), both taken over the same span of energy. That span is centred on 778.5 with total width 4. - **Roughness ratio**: 0.024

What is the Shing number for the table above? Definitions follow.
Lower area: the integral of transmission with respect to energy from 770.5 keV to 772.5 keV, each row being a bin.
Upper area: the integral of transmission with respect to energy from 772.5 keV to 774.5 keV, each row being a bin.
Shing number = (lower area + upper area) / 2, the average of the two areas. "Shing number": 49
